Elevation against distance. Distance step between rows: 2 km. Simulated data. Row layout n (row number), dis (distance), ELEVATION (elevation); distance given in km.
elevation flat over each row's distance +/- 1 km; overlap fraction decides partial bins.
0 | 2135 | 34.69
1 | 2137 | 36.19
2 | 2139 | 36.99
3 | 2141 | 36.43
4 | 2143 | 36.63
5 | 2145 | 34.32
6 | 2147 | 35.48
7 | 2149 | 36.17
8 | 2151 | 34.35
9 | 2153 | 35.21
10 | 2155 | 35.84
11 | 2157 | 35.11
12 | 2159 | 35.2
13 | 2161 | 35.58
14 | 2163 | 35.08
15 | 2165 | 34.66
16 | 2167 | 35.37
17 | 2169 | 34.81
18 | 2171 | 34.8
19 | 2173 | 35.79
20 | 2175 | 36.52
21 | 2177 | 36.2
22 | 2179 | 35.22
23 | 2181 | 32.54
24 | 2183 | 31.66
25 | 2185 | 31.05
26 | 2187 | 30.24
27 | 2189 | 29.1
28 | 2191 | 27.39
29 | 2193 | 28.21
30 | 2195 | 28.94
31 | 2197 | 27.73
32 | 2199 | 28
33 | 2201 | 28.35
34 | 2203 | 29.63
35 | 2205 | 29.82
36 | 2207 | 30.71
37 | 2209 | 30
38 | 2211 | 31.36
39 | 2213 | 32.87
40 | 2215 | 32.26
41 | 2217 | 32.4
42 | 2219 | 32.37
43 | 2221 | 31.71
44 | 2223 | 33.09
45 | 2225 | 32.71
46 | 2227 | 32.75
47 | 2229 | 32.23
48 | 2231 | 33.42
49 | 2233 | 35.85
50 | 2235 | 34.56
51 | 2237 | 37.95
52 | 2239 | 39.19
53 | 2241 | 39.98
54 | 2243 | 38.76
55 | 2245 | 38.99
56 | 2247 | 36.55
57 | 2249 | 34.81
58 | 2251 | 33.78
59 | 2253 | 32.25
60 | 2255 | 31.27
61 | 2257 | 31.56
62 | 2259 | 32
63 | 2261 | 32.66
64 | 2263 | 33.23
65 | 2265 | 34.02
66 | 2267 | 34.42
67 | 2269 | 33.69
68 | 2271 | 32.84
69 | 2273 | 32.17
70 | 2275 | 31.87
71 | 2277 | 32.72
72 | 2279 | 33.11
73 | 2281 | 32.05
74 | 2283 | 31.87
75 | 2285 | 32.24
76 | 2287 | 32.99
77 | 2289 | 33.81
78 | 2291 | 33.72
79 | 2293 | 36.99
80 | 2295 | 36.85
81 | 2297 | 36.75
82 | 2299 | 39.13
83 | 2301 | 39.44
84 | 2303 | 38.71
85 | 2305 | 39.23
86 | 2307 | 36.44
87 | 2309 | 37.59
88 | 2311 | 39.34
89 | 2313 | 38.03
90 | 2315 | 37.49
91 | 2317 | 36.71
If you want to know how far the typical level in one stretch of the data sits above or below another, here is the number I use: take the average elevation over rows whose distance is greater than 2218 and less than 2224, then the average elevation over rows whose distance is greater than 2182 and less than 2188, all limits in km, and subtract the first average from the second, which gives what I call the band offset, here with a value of -1.4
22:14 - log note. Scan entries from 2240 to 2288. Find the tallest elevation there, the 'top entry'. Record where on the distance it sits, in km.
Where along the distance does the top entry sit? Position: 2241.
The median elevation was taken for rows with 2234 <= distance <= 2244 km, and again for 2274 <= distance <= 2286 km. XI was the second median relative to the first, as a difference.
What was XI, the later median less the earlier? -7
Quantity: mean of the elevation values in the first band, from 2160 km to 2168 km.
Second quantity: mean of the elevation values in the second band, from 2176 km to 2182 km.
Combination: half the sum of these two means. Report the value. 35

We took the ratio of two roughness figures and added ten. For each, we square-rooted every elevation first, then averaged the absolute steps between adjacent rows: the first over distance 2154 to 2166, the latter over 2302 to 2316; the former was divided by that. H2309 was 10.3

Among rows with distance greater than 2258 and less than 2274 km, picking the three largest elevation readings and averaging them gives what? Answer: 34.0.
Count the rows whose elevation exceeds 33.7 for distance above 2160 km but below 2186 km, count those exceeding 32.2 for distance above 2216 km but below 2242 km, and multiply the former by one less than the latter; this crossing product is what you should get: 110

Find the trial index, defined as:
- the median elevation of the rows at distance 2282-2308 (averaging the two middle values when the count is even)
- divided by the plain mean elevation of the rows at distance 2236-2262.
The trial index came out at 1.04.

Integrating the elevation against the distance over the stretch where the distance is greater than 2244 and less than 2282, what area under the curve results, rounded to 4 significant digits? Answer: 1268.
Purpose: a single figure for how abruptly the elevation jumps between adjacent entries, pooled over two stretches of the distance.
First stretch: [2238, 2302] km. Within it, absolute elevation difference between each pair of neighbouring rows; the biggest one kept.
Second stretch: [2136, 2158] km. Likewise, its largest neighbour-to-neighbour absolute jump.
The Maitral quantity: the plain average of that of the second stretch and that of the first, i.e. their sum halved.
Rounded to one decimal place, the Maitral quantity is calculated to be 2.8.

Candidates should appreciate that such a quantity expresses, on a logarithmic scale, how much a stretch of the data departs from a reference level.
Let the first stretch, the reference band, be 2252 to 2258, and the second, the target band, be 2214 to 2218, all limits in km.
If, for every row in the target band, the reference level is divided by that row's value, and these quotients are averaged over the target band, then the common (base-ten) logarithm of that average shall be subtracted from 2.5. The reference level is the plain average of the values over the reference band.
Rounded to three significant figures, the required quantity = 2.51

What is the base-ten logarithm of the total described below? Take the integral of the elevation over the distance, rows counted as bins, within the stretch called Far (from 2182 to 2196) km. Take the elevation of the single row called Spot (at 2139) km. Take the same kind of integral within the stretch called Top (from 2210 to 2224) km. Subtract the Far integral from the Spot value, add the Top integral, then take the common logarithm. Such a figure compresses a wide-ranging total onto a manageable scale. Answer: 1.88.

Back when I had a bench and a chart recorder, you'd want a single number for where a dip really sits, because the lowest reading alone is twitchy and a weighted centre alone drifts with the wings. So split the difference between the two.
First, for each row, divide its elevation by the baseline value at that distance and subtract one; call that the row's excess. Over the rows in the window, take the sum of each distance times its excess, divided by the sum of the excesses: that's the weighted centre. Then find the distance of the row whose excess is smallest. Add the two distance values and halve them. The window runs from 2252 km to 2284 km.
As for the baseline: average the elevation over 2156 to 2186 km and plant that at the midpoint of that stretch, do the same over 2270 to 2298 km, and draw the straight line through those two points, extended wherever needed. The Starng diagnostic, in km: 2260.8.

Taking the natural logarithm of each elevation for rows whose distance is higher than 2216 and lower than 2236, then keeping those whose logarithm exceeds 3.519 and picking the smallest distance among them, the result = 2233 km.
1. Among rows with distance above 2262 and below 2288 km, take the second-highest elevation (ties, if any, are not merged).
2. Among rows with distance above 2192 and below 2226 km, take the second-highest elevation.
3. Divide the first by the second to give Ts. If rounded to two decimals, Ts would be 1.03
